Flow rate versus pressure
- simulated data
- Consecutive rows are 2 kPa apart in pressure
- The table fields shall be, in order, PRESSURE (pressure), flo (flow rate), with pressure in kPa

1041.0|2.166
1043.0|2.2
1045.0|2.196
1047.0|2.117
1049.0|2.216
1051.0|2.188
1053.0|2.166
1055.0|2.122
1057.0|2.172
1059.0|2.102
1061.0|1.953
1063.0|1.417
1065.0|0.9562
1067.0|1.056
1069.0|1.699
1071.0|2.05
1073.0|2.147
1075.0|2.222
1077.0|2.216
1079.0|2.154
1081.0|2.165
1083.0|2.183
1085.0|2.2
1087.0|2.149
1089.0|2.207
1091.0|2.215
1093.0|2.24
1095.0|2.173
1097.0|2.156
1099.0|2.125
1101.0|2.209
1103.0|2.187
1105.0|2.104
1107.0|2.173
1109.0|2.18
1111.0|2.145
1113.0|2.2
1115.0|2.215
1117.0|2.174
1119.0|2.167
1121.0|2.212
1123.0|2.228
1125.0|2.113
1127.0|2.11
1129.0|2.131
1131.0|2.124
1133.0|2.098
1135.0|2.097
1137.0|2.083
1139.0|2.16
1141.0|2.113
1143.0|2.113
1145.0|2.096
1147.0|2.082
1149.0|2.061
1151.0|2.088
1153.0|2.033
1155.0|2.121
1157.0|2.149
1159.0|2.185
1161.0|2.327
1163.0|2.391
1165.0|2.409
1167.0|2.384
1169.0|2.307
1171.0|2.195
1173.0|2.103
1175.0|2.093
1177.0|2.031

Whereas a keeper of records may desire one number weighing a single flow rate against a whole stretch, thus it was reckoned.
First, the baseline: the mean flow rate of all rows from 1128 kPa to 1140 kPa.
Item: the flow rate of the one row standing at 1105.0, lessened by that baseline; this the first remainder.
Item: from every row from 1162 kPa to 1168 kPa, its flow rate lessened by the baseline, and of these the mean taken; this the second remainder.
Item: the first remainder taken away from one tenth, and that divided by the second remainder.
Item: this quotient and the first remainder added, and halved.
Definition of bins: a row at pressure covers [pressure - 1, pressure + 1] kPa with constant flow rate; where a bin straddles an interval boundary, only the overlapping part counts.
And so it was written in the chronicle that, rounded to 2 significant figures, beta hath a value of 0.19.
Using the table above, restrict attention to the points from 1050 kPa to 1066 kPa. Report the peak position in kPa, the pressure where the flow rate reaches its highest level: 1051.0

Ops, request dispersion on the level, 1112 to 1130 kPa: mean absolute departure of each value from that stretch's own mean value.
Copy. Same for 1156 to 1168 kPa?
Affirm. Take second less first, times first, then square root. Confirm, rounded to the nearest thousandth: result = 0.046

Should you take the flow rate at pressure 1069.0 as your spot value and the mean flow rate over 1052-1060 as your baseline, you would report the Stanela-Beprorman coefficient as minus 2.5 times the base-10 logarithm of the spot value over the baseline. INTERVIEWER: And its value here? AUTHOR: 0.25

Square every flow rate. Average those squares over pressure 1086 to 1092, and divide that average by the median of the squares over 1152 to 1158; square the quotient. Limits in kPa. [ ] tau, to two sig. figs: 1.1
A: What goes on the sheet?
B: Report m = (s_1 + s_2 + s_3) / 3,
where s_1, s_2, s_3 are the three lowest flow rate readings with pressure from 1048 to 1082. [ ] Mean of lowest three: 1.14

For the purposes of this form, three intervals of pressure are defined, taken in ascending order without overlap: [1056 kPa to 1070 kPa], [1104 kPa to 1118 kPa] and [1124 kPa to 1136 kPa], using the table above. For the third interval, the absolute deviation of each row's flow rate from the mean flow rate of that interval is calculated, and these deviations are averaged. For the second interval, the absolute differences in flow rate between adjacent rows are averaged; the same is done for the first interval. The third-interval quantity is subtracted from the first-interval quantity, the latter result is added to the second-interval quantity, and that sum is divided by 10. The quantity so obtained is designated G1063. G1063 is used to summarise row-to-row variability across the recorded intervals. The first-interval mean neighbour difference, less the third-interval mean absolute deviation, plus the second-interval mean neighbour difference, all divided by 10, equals 0.035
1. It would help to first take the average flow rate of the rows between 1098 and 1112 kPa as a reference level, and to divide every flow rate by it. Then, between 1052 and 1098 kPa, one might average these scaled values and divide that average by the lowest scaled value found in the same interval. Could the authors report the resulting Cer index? 2.10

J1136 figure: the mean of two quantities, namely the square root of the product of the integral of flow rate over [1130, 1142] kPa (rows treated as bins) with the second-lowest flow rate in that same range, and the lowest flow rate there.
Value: 4.7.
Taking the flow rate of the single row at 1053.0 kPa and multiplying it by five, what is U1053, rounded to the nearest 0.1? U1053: 10.8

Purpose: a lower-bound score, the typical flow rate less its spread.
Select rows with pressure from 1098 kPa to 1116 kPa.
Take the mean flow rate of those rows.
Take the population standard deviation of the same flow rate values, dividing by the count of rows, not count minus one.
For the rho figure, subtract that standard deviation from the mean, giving 2.13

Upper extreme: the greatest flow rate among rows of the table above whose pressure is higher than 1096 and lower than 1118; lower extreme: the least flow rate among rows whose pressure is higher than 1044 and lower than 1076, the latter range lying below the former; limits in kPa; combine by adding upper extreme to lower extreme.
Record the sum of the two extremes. 3.2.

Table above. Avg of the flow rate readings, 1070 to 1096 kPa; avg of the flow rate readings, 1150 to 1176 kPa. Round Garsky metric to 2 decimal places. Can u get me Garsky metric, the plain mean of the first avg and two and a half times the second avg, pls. 3.86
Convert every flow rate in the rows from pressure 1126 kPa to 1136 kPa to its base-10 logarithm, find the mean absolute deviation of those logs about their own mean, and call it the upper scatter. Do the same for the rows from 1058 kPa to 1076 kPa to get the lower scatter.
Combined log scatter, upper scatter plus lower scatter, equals 0.115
